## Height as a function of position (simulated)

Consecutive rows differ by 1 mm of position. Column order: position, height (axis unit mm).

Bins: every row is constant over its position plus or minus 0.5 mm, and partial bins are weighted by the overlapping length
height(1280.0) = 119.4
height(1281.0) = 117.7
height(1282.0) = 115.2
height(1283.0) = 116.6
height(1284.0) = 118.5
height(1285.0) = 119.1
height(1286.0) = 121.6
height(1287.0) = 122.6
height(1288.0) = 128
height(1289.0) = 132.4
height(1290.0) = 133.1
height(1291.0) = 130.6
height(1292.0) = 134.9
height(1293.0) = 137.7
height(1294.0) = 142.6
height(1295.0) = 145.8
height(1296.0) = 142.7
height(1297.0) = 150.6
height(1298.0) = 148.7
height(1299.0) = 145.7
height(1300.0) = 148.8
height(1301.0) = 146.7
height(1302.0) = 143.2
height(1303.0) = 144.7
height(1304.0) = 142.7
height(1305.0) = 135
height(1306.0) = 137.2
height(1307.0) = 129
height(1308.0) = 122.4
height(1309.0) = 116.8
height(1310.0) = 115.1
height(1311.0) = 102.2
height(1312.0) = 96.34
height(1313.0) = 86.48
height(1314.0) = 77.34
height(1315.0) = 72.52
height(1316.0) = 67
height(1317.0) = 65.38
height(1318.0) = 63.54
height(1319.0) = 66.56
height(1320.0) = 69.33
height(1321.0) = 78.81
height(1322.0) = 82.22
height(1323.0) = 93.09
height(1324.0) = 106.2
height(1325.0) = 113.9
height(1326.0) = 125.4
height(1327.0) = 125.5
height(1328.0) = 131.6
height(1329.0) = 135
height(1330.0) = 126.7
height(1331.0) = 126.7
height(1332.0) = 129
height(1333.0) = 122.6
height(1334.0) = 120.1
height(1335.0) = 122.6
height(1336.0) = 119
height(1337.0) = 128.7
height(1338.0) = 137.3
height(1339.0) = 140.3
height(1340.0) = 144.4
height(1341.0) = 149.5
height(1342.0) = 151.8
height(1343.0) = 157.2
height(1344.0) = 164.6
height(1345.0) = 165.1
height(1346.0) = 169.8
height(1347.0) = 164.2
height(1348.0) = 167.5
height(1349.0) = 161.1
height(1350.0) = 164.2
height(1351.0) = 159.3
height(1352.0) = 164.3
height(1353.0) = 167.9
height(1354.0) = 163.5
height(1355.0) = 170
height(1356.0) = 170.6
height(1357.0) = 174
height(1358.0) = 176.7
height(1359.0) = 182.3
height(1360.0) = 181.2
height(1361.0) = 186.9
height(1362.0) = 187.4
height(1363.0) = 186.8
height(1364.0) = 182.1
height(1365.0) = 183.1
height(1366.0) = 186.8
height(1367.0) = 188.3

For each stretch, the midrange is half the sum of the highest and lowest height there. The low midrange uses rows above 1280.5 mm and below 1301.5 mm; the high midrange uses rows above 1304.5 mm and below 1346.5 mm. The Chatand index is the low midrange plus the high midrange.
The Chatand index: 250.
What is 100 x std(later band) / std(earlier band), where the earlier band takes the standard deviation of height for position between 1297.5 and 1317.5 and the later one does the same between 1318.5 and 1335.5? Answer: 77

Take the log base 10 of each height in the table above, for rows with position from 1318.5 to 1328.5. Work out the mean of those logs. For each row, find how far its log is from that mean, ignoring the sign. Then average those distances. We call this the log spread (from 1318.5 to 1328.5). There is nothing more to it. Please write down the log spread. 0.10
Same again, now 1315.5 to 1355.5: 0.10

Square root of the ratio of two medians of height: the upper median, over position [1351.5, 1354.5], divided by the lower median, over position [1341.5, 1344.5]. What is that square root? 1.02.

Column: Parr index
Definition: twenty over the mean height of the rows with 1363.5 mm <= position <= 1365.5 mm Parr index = 0.110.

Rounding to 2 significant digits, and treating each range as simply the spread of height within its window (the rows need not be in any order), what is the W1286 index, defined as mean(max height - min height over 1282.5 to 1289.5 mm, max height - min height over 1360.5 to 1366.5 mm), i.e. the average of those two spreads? 11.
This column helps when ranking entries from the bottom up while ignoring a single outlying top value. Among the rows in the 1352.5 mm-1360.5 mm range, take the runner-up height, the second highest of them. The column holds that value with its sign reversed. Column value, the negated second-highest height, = -181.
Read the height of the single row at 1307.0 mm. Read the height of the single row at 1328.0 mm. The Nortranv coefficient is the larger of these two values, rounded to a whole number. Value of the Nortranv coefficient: 132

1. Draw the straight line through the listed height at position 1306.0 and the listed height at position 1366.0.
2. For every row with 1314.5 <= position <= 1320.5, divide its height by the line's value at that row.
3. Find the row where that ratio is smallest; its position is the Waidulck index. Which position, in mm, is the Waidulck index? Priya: 1318.0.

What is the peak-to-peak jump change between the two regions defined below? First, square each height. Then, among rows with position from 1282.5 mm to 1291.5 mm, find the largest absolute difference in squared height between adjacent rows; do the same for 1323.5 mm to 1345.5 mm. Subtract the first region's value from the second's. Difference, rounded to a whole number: 1399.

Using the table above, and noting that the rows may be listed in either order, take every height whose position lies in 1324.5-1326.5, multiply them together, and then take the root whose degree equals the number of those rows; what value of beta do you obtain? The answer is 120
